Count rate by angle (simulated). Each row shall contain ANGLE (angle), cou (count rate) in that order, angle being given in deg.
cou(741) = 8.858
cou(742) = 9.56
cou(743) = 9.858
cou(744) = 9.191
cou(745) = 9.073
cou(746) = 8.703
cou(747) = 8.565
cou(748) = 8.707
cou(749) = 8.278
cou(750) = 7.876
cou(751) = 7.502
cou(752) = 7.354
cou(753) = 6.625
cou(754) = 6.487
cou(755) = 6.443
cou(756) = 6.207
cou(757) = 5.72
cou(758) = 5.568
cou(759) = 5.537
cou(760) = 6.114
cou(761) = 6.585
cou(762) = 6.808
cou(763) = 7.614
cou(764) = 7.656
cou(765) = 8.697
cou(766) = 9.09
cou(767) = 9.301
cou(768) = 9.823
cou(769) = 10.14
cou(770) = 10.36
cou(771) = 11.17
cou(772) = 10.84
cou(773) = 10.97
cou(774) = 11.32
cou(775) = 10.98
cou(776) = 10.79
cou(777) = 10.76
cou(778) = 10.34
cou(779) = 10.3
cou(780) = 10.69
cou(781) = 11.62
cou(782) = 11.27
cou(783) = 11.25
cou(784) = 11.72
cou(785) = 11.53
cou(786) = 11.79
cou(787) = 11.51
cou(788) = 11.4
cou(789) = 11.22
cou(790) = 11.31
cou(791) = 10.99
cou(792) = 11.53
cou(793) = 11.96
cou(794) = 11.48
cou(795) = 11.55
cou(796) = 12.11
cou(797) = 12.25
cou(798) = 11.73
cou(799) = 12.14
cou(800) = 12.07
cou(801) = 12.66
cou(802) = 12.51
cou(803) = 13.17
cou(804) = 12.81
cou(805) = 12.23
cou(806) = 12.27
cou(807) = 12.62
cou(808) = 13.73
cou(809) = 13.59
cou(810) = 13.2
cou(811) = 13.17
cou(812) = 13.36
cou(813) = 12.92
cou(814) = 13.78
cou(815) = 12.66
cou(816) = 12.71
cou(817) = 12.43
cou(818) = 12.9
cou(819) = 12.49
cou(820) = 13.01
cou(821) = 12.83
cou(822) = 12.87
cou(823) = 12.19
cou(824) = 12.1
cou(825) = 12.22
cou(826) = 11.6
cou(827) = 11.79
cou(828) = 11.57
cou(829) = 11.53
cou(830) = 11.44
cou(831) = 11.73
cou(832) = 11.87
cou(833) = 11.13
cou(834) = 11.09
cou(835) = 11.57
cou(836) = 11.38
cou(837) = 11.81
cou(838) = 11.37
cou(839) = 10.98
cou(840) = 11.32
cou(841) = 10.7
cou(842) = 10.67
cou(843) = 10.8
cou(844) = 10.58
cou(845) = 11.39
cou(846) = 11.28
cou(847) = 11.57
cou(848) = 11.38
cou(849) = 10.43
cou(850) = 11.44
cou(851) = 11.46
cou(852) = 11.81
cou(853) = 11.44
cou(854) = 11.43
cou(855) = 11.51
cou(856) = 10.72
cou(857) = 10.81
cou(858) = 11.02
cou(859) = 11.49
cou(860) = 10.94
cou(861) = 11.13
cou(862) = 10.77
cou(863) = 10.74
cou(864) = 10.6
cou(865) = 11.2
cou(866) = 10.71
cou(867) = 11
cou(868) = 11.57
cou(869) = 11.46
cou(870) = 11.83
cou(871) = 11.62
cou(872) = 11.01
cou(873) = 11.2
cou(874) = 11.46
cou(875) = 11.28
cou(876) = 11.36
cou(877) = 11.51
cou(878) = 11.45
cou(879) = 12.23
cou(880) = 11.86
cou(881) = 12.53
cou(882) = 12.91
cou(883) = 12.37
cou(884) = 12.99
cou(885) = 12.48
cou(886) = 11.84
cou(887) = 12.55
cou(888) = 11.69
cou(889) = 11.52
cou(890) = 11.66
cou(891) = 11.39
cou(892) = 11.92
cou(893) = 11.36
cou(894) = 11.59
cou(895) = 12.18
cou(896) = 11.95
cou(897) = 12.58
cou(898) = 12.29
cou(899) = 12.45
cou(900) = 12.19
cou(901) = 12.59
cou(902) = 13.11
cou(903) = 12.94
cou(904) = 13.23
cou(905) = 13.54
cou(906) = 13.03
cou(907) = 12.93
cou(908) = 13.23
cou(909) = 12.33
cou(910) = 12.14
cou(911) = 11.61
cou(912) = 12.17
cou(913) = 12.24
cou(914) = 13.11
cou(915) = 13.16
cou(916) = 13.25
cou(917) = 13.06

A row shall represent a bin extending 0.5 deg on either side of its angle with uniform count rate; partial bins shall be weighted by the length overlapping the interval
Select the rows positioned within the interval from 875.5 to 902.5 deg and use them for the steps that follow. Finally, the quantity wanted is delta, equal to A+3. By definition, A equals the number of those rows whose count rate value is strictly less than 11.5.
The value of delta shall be 7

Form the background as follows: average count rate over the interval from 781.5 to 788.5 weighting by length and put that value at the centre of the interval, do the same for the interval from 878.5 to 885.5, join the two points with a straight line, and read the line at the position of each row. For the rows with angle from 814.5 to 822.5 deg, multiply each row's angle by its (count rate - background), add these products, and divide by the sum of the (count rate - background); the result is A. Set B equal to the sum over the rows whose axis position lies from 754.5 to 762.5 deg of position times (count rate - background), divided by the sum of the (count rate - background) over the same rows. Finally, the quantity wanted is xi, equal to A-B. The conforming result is 60.2 deg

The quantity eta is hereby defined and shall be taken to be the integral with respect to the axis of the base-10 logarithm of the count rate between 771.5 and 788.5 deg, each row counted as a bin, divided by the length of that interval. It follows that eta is 1.05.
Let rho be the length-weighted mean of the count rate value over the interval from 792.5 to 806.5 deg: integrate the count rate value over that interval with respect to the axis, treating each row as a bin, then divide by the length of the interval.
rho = 12.2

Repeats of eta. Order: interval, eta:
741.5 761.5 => 0.87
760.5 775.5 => 0.97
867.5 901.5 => 1.08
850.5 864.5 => 1.05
